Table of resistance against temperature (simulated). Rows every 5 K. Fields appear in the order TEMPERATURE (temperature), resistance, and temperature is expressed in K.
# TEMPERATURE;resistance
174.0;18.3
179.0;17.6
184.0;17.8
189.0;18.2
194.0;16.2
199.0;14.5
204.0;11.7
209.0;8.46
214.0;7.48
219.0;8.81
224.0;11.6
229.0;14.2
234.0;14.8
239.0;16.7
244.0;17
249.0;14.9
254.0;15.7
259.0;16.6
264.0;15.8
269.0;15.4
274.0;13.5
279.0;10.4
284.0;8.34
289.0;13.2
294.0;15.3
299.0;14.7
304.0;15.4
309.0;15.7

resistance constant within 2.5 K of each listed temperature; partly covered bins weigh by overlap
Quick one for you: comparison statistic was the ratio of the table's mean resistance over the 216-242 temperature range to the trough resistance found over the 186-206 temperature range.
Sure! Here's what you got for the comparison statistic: 1.1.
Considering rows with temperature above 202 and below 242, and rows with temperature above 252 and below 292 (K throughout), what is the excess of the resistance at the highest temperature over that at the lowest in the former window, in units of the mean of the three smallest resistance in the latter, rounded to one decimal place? 0.5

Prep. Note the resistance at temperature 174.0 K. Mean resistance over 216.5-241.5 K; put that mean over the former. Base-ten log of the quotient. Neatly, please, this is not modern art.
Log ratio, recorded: -0.141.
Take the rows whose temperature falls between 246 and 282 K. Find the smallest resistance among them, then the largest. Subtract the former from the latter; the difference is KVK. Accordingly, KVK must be 6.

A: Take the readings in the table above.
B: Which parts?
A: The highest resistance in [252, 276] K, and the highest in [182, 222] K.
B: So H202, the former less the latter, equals -1.6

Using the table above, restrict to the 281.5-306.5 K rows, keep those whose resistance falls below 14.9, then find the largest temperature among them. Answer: 299.0 K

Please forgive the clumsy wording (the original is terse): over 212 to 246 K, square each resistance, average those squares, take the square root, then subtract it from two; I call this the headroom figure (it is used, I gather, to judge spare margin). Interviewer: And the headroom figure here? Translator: -11.4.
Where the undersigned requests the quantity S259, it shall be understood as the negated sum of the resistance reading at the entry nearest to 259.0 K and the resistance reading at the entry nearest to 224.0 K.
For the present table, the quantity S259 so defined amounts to -28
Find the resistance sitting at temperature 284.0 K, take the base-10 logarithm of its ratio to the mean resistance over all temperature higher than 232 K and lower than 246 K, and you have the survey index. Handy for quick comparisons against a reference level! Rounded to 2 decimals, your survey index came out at -0.29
